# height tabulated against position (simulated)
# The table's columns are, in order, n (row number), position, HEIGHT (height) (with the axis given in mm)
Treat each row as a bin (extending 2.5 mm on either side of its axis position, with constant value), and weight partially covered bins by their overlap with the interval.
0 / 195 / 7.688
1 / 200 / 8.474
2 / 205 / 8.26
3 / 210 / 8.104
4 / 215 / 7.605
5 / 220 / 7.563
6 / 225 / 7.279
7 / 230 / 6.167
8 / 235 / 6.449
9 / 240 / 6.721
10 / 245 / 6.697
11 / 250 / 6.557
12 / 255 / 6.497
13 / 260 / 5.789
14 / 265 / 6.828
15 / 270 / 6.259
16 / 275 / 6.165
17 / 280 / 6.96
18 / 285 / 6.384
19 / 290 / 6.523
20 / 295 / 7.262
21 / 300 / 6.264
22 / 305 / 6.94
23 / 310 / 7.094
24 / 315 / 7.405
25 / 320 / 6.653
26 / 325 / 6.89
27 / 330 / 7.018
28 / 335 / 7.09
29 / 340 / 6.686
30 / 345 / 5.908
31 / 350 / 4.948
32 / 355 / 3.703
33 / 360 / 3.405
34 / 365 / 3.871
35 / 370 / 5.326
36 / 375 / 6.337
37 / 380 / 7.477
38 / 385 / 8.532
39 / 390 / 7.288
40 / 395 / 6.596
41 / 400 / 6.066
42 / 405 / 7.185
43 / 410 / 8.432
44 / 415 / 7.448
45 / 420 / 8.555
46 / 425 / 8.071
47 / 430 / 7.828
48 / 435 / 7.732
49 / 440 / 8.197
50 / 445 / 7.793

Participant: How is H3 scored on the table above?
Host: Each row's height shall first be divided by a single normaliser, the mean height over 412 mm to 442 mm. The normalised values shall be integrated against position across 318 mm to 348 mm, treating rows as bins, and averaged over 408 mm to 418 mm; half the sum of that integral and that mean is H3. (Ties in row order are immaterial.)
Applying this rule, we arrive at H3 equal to 13.1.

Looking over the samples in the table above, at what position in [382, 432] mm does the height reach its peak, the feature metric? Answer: 420 mm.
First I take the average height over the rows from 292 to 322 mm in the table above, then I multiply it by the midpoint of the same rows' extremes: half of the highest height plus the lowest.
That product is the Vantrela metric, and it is 47.4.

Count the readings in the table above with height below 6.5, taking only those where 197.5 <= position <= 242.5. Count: 2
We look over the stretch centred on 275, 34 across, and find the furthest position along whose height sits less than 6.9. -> 290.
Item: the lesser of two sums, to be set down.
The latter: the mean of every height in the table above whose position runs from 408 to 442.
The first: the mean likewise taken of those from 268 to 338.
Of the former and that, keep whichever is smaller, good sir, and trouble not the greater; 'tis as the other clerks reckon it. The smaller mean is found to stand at 6.78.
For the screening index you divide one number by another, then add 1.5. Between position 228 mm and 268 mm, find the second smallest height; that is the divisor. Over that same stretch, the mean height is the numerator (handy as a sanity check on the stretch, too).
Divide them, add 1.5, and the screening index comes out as 2.55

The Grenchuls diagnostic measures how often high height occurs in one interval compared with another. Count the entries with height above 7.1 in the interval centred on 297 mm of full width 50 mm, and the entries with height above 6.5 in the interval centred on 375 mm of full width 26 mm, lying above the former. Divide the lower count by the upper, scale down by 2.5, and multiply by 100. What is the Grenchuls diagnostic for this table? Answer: 40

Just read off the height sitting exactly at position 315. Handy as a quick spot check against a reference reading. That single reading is 7.405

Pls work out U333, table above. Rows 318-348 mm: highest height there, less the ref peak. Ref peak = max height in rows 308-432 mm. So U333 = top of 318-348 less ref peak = -1.5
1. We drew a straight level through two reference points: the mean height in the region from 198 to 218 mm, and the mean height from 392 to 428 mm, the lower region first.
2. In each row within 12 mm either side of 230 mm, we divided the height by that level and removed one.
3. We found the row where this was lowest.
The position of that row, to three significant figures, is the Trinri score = 230 mm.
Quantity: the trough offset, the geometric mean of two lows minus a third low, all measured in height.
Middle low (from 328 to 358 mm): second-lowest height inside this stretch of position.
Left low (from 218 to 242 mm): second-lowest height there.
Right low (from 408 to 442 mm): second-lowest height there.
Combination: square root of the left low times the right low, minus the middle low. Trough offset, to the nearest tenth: 2.1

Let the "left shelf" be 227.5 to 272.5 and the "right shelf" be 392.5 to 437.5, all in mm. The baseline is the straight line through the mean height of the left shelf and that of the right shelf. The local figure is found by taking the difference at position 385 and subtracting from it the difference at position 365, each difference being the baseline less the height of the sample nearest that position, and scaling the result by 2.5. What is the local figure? -11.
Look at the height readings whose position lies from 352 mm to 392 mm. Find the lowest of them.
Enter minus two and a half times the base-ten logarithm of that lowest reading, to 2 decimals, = -1.33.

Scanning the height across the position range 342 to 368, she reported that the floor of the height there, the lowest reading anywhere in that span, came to 3.405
